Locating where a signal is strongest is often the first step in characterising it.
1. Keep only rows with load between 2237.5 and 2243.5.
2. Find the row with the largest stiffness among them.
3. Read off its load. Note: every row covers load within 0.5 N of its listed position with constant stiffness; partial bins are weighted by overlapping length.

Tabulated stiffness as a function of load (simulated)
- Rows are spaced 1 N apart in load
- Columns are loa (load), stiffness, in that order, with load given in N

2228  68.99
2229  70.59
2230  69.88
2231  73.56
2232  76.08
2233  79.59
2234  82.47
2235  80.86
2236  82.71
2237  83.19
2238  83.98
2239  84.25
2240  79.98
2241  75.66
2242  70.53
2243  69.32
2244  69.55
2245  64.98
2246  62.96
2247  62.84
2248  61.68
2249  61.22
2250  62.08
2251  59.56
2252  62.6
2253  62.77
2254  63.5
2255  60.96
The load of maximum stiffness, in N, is 2239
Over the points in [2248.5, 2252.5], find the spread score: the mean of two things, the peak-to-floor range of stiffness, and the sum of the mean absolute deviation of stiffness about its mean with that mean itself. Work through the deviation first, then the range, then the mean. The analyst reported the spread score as 33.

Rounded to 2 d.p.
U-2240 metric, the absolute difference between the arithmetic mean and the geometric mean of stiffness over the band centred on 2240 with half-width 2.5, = 0.18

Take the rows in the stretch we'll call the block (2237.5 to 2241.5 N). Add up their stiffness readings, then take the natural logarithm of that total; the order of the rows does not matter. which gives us 5.78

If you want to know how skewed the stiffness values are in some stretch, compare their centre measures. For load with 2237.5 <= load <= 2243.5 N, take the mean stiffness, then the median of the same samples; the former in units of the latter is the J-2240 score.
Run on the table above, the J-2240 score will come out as 0.993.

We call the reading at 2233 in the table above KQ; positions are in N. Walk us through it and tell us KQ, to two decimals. 79.59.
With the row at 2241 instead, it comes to 75.66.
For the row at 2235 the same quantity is 80.86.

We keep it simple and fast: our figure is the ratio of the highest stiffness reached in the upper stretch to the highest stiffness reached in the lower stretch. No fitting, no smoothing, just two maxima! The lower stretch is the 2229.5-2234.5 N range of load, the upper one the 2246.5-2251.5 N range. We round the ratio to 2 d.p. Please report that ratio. 0.76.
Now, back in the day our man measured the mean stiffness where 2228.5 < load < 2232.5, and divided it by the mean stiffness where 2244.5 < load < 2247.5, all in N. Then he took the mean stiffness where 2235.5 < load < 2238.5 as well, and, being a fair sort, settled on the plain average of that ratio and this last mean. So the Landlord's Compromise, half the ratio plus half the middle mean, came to 42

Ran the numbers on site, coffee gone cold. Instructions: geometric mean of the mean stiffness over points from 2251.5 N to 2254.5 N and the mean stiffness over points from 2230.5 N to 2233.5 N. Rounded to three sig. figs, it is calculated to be 69.4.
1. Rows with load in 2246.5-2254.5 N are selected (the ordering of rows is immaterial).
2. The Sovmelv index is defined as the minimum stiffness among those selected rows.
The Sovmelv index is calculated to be 59.56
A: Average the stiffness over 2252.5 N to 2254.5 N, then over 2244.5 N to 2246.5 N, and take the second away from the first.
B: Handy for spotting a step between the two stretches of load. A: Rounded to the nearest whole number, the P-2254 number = -1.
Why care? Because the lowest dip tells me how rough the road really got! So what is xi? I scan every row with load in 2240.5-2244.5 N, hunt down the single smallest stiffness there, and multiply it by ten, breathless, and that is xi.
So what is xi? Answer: 693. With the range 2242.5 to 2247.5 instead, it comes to 628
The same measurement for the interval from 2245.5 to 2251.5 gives 596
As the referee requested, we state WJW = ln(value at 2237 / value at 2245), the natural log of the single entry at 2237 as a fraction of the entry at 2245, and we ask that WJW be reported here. 0.25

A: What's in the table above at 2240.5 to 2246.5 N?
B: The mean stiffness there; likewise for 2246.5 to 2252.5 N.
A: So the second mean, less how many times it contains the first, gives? 60.8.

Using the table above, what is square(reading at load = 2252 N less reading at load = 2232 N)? 182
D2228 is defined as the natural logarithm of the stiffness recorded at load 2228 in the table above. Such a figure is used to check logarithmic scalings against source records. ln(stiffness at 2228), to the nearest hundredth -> 4.23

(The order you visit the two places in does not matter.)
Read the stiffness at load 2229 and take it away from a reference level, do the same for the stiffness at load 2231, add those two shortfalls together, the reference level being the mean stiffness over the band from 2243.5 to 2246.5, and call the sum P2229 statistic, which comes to -12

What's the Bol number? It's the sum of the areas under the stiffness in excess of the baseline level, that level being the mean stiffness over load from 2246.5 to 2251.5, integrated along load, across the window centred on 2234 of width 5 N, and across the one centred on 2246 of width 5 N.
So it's 109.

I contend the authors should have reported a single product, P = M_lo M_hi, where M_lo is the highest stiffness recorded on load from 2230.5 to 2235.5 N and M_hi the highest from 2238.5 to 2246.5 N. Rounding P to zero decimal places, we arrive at 6948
